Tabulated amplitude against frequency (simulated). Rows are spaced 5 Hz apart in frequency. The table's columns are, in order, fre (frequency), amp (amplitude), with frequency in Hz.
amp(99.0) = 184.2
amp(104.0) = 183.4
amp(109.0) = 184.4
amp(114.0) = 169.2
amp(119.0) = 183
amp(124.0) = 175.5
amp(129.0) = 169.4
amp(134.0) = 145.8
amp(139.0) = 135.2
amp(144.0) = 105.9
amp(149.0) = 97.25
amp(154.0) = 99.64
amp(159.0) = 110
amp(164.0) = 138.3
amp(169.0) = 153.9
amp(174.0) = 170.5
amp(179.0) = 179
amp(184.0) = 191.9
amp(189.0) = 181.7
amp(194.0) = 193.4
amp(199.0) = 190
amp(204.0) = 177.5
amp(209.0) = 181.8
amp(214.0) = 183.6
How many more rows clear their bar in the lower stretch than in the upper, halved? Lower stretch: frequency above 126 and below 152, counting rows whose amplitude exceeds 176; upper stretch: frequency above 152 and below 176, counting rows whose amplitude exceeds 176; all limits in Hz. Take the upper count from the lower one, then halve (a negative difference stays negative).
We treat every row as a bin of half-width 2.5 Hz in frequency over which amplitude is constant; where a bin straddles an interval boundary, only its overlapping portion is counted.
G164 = 0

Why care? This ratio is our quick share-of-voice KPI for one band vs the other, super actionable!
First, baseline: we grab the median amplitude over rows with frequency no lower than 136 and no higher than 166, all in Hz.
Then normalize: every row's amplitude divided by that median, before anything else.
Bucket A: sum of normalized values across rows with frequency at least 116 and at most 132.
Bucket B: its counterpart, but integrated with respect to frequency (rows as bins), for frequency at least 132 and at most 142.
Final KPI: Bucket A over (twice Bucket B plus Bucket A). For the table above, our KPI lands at 0.16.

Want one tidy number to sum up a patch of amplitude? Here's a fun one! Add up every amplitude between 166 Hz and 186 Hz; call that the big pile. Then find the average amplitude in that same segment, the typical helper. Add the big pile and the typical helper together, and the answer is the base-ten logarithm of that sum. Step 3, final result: 2.94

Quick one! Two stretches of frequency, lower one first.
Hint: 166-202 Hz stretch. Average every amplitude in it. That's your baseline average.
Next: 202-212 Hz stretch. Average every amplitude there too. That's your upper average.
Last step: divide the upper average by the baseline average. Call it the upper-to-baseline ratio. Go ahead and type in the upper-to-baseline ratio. 1.00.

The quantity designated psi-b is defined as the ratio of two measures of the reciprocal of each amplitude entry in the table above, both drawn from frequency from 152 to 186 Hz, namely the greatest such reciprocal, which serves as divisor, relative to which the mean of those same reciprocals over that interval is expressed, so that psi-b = 0.70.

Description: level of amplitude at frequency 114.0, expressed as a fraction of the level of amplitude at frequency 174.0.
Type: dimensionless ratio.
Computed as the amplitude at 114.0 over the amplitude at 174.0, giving 0.99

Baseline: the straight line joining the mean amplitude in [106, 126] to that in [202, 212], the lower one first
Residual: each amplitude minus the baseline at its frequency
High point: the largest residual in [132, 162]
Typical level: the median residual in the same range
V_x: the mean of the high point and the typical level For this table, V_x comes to -52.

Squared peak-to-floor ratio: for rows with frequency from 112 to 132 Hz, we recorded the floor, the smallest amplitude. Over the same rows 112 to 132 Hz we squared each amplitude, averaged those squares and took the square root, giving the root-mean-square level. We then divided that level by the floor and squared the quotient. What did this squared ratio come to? 1.1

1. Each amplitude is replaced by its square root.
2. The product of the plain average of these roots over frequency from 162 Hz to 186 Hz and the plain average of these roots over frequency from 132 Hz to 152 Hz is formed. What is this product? 141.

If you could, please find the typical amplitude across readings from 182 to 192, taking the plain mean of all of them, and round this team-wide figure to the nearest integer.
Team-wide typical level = 187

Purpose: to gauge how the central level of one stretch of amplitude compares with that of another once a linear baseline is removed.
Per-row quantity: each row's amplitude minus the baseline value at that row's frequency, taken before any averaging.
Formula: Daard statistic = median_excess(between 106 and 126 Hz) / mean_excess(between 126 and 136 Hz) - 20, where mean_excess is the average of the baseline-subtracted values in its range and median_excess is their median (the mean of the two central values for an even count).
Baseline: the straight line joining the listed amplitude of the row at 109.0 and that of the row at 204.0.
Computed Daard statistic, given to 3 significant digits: -19.8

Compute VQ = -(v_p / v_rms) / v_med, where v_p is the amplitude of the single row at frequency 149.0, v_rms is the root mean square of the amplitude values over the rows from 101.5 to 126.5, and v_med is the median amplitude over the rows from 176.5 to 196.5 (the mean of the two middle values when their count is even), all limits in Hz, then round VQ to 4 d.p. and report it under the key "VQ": -0.0029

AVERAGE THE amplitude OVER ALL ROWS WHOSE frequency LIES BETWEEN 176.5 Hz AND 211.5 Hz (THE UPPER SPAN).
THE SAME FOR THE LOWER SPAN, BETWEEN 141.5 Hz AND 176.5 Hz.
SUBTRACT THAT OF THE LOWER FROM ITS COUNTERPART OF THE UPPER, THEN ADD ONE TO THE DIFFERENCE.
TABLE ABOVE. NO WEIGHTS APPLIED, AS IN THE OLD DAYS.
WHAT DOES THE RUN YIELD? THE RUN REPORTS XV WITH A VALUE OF 61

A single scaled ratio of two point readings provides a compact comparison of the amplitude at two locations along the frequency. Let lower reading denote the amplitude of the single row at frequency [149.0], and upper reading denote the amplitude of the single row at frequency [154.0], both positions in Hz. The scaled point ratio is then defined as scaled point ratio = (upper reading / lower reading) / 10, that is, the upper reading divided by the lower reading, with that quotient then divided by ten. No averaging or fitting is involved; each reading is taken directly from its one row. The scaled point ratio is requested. 0.102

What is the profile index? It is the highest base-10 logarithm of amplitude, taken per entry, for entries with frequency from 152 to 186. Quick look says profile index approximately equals 2.28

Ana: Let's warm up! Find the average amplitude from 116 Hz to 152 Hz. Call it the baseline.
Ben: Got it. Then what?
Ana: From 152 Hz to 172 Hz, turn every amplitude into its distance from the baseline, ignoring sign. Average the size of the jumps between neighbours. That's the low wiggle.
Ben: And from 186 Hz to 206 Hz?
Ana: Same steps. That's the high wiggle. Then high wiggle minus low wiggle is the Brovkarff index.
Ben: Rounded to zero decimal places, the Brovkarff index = -5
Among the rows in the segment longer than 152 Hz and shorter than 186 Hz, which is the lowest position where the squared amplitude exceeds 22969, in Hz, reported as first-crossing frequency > 169.0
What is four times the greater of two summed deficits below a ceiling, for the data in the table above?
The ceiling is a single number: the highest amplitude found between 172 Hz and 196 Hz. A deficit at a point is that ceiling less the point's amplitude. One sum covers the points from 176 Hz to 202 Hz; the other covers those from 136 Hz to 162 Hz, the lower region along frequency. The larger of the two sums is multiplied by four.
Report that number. 1676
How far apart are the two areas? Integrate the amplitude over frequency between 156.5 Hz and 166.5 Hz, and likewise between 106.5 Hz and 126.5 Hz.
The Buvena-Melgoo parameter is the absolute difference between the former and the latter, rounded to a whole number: 2319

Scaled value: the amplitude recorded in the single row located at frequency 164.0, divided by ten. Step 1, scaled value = 13.8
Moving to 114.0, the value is 16.9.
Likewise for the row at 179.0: 17.9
